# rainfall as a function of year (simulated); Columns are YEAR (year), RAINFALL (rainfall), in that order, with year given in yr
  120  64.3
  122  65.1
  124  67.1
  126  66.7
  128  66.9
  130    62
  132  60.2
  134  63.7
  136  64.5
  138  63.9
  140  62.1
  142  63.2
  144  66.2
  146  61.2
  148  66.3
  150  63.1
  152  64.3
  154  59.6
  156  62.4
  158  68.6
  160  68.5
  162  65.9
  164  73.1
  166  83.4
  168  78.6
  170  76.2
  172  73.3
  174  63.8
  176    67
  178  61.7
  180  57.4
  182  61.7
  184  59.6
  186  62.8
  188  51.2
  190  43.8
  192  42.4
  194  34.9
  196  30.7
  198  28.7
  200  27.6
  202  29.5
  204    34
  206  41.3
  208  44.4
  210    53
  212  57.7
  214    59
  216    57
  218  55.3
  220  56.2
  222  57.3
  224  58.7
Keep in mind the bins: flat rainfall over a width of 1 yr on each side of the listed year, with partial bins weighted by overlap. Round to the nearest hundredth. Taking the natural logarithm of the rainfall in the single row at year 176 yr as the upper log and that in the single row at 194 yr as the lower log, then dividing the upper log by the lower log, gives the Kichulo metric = 1.18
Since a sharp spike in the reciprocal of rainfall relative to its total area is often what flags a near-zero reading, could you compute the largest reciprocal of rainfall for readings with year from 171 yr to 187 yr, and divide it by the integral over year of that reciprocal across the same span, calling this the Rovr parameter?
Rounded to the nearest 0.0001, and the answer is 0.0687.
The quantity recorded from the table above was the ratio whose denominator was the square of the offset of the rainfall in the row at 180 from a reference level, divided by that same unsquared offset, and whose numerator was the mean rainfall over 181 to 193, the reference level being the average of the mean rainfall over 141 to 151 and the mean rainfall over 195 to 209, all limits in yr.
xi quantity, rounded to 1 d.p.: 6.3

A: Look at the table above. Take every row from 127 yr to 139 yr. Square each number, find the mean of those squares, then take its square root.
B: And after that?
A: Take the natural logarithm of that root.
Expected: 4.15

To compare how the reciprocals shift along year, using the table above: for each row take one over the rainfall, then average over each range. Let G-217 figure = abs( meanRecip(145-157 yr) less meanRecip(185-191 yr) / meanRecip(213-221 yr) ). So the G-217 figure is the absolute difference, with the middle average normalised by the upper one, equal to 1.09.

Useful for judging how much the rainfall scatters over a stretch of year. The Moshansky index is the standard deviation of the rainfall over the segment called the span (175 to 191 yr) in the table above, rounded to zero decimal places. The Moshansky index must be 7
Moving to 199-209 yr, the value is 7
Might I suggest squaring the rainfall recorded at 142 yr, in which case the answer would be 3994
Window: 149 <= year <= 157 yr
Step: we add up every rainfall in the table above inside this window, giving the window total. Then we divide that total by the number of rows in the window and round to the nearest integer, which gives 62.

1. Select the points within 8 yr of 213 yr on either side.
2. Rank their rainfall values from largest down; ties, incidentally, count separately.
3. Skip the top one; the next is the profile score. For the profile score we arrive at 57.7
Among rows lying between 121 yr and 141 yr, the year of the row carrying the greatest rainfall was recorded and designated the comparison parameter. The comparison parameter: 124 yr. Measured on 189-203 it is 190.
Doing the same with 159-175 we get 166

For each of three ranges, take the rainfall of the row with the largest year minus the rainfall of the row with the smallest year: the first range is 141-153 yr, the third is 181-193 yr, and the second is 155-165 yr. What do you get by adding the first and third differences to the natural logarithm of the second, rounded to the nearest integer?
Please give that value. -16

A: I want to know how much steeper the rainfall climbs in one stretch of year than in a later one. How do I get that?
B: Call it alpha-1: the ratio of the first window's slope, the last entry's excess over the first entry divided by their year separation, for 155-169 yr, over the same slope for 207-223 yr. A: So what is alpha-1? 1.5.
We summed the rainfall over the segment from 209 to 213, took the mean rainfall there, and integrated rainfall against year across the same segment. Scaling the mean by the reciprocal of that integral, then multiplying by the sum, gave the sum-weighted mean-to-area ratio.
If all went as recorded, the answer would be 27.7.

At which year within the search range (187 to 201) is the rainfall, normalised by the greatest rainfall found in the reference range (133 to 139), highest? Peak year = 188 yr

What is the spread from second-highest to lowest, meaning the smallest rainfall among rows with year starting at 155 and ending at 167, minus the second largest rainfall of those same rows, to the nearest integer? -11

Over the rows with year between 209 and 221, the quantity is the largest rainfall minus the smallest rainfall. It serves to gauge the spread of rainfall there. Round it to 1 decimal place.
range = 6.0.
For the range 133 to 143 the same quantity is 2.4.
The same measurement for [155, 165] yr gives 10.7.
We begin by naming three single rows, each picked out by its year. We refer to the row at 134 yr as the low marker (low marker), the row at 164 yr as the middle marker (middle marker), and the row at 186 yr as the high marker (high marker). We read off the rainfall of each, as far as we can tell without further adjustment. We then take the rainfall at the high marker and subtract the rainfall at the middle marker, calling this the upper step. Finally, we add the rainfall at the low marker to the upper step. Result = 53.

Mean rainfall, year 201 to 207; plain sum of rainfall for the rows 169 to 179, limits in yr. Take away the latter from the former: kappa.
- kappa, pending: -307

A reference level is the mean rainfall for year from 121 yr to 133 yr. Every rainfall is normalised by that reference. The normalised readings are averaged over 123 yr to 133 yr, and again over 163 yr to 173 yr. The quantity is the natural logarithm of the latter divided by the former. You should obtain 0.17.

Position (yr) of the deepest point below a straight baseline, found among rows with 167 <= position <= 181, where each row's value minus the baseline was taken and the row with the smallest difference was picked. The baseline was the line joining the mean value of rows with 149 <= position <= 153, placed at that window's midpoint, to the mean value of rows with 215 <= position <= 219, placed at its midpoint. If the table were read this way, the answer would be 180 yr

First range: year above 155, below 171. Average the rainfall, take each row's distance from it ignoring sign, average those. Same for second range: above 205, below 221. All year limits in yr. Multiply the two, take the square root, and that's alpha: 5.4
